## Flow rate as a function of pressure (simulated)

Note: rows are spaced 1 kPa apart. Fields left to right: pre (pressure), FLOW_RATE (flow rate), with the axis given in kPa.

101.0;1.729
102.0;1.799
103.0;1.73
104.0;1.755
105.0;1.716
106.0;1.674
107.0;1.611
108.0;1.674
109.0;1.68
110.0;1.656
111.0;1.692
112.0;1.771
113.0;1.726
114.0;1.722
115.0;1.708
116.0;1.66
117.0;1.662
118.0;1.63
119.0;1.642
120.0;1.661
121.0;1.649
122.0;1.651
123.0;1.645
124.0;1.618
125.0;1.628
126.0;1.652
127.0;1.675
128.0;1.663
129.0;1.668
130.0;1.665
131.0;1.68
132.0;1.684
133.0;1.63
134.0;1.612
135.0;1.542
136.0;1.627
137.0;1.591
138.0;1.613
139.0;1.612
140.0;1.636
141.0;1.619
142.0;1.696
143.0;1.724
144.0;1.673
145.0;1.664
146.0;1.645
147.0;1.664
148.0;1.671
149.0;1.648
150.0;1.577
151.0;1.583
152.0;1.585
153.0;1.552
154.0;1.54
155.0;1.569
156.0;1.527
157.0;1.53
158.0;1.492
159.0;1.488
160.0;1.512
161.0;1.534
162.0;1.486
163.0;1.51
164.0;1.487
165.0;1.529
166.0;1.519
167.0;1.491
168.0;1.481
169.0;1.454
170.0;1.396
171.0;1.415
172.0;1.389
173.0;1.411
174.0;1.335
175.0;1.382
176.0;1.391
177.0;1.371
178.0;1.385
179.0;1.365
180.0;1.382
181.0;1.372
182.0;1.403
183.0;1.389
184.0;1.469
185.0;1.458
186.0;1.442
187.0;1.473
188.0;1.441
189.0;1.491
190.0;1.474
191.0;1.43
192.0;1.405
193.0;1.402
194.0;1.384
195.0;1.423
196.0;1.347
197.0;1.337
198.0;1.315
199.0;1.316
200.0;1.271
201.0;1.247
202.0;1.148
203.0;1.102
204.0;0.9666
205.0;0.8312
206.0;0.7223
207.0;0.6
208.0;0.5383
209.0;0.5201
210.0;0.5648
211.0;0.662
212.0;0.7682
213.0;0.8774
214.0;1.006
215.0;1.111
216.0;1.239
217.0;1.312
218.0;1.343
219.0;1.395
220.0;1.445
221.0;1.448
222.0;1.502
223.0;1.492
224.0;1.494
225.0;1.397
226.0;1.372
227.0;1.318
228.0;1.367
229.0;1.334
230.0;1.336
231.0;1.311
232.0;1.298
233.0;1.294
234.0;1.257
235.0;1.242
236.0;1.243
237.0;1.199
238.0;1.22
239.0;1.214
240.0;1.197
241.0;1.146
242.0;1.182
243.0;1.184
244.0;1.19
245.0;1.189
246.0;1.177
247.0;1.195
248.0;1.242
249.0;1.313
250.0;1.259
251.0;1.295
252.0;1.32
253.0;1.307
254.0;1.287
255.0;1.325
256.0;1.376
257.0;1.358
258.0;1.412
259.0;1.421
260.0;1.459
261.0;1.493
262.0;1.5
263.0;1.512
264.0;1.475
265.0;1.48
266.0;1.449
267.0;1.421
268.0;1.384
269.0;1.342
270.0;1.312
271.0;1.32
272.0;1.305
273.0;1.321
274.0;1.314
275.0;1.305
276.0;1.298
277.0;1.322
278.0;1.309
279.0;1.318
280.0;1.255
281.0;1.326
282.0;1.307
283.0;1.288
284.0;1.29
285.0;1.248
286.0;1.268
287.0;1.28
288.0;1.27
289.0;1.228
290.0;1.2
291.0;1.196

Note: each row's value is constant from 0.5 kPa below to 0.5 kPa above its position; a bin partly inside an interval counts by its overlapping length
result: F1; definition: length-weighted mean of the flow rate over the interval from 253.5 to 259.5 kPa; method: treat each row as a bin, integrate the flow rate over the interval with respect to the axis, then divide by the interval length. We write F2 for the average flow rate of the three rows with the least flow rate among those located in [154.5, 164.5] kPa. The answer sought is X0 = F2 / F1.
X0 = 1.09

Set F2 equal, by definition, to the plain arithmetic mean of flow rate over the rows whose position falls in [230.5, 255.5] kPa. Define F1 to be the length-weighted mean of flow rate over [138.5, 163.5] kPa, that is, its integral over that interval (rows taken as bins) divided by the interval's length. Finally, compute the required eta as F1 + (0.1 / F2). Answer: 1.67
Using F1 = 1.59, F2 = 1.24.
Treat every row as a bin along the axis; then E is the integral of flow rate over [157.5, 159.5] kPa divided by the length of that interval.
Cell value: 1.49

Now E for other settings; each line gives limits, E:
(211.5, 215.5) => 0.94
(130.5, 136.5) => 1.63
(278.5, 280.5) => 1.29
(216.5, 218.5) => 1.33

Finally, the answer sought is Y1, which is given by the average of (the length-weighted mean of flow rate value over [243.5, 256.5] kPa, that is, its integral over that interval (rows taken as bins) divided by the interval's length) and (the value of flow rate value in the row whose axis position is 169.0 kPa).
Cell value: 1.36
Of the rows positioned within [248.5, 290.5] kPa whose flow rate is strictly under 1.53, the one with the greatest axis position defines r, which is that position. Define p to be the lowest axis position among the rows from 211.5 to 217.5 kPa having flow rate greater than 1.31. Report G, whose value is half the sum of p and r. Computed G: 253.5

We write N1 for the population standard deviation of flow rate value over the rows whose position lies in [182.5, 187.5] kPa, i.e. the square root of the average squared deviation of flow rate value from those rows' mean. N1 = 0.031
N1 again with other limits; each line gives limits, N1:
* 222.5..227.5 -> 0.069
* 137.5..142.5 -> 0.032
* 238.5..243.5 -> 0.022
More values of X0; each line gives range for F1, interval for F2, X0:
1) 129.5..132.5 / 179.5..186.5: 0.82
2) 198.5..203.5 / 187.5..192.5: 1.17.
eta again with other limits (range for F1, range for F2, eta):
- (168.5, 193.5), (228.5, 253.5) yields 1.49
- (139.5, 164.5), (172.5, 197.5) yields 1.66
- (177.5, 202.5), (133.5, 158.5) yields 1.44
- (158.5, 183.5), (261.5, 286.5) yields 1.51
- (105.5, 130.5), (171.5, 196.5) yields 1.74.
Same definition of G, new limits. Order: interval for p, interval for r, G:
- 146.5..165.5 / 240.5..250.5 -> 198.5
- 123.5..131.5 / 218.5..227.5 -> 175.5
